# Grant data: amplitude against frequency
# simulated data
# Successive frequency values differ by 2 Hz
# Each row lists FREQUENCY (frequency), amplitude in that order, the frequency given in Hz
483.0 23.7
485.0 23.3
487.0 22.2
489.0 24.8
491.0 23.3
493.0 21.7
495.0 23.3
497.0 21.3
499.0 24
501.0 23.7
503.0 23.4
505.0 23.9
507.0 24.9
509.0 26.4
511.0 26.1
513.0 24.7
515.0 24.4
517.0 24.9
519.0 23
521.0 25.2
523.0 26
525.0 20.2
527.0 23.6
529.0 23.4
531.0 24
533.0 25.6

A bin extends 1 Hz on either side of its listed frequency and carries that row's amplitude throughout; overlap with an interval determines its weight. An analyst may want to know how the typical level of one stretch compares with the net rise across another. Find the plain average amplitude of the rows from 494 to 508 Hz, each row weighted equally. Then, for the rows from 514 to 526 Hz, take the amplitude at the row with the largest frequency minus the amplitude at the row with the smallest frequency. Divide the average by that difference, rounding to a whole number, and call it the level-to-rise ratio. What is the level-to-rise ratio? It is -6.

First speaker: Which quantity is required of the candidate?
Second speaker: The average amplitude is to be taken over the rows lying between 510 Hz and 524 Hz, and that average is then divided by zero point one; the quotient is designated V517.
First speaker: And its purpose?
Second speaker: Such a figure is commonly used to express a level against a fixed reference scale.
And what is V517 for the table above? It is 249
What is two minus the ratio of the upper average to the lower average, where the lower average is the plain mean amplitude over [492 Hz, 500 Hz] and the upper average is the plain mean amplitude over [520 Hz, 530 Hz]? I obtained 0.95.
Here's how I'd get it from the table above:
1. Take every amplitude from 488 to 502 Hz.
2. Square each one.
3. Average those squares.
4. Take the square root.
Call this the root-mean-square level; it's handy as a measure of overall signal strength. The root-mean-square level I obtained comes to 23.2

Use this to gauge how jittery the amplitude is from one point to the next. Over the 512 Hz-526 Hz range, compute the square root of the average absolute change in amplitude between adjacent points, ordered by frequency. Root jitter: 1.4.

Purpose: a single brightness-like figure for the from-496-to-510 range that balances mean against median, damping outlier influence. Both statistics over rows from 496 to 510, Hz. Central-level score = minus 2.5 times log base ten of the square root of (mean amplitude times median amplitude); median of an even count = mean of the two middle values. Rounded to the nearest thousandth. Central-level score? -3.447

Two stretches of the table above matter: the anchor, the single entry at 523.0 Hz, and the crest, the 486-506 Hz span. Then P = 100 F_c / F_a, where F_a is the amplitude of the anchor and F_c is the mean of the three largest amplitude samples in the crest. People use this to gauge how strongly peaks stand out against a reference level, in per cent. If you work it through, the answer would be 93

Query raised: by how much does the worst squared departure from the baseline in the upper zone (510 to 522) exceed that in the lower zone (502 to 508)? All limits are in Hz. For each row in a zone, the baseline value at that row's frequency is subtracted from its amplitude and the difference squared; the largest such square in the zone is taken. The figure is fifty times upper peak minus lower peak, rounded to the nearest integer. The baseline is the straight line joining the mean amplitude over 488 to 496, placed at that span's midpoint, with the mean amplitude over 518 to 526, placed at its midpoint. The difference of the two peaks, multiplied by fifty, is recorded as 236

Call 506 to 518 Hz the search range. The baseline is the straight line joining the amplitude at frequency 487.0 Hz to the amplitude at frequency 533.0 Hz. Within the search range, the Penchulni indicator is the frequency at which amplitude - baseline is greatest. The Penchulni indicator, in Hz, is 509.0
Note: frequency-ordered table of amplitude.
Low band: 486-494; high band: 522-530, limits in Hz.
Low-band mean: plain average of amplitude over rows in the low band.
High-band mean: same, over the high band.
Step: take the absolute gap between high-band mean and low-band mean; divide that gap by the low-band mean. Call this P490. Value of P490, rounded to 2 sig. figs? 0.013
